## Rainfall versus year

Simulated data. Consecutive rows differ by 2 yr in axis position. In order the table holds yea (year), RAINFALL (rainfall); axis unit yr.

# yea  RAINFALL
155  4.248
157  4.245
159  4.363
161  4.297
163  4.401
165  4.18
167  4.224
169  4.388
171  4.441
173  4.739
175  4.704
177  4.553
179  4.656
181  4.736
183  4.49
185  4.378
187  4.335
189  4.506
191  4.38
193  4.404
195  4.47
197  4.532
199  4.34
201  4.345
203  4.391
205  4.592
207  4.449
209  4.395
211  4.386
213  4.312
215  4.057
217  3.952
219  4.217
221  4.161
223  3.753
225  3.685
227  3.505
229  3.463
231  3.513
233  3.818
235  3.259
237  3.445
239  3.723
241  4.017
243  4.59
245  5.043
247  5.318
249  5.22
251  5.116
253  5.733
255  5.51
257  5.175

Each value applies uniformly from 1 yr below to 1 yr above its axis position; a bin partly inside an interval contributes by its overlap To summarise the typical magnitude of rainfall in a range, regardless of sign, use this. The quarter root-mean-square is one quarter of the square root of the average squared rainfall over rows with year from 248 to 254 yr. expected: 1.34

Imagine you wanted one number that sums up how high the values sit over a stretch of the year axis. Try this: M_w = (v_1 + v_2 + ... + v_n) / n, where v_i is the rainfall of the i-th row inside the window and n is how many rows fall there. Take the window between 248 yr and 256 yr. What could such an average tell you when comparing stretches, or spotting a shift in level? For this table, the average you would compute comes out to 5.4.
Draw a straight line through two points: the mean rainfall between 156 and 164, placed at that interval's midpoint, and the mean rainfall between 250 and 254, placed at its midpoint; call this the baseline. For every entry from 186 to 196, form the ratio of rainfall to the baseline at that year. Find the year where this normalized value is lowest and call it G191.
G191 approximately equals 187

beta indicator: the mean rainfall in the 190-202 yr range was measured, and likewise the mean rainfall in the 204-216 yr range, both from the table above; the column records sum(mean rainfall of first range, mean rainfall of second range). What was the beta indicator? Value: 8.78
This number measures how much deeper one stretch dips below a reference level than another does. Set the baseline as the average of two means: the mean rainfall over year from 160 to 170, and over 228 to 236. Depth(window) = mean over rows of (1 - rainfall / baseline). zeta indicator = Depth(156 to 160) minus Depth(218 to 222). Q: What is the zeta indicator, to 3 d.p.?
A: -0.029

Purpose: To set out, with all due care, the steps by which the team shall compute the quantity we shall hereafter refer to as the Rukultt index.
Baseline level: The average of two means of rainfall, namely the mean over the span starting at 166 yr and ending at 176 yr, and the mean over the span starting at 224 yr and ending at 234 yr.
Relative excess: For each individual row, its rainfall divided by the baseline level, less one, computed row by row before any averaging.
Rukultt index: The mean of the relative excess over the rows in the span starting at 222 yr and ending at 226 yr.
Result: -0.1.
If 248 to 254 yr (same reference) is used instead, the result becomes 0.3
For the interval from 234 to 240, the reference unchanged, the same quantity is -0.1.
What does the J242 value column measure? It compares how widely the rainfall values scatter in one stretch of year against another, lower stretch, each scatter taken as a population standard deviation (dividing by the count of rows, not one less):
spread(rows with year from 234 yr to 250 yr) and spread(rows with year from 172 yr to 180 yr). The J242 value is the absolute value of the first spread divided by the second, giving 11.0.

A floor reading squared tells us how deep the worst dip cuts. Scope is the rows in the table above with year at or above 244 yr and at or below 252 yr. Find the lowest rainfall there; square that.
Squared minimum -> 25.4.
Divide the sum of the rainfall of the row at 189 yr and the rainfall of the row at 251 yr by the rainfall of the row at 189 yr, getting 2.14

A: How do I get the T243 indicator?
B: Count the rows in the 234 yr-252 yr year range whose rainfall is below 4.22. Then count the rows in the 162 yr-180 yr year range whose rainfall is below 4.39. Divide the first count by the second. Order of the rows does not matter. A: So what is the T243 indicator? 1.3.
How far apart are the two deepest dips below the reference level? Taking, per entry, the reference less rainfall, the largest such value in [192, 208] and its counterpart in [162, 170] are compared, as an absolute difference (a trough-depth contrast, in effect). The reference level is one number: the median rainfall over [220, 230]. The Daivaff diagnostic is 0.16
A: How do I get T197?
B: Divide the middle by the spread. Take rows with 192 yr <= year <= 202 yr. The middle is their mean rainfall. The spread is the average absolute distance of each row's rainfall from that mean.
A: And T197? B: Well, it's 67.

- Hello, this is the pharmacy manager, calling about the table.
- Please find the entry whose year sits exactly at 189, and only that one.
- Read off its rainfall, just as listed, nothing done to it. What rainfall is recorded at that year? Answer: 4.506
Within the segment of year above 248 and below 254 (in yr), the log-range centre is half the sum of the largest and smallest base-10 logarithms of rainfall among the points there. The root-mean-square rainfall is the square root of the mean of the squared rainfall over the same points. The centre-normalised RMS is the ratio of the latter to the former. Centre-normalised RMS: 7.31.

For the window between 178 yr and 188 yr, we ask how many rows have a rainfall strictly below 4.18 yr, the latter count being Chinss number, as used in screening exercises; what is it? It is 0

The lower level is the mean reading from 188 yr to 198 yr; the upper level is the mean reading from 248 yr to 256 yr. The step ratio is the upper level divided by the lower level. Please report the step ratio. 1.21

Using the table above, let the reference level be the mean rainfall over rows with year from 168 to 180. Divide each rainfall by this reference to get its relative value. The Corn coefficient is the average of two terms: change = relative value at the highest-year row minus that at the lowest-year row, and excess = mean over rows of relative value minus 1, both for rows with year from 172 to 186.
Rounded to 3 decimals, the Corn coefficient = -0.036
